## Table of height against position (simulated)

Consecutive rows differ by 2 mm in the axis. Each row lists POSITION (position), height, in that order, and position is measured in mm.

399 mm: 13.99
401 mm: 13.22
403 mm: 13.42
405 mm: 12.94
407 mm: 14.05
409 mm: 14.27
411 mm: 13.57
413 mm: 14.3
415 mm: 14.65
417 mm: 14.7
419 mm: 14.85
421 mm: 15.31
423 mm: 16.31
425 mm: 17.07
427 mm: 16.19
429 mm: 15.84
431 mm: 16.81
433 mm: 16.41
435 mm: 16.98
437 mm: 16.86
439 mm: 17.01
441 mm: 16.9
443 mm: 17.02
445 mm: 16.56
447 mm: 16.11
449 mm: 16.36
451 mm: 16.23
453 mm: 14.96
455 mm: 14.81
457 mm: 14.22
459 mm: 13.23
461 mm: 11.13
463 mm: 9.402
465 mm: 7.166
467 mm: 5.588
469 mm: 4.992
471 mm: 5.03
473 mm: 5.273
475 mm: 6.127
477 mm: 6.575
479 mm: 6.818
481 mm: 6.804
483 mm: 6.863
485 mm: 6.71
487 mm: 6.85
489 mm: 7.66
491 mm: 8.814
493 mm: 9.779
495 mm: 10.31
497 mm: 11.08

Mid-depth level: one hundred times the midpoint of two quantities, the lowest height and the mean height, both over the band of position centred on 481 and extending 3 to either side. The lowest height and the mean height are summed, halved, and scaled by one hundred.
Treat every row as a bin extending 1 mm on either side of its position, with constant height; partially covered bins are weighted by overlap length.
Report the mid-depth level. 682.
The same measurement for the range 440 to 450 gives 1635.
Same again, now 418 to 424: 1517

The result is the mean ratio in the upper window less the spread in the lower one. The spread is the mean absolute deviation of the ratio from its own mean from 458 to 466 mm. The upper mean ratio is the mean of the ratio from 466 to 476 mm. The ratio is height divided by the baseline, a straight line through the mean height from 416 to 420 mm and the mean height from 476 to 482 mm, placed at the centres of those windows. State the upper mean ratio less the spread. 0.51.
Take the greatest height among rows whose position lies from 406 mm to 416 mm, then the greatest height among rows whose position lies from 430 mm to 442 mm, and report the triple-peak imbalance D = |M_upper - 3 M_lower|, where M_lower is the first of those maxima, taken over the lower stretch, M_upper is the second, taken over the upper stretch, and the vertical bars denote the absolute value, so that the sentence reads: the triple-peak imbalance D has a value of 27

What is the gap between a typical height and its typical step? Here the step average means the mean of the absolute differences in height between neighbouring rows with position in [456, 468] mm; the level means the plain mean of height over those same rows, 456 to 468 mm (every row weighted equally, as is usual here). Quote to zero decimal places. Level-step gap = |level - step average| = 8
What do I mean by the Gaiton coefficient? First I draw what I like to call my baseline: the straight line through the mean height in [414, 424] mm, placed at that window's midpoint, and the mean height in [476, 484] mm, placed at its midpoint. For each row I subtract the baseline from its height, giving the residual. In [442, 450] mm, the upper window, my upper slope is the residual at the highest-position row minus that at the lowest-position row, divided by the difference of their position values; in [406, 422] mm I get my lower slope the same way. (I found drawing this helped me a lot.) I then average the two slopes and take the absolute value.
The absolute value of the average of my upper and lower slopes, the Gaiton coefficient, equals 0.128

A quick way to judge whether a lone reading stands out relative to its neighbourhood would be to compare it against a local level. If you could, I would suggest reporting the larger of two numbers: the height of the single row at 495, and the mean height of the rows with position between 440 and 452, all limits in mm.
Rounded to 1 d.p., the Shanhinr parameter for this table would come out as 16.5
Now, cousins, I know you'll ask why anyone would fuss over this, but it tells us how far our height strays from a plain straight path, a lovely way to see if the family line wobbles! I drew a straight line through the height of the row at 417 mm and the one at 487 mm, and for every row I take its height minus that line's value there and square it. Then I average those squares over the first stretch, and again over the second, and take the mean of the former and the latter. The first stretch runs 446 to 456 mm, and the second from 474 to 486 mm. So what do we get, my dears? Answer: 12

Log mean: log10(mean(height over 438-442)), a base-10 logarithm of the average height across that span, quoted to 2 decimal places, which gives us 1.23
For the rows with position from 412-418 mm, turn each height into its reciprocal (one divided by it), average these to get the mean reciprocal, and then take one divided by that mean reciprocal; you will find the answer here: 15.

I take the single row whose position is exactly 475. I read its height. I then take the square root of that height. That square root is 2.5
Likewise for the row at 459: 3.6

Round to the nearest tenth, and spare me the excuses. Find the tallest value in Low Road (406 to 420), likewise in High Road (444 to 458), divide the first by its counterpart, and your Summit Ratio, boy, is 0.9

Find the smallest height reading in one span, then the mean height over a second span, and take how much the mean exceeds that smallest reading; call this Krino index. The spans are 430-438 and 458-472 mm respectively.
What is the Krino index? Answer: -8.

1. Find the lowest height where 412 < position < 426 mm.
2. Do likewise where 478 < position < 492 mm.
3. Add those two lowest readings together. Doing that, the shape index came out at 21.0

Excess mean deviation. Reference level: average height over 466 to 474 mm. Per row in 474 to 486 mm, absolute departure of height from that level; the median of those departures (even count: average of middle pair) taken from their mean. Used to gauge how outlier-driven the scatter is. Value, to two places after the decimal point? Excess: -0.11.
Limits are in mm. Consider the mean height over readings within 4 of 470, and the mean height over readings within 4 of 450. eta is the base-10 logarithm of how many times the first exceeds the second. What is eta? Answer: -0.48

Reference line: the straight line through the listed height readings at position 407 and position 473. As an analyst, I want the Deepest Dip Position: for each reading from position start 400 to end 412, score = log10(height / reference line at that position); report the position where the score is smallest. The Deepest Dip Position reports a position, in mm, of 401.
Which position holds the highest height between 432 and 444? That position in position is 443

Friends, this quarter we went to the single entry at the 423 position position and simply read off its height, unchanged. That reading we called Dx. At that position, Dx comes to 16.31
